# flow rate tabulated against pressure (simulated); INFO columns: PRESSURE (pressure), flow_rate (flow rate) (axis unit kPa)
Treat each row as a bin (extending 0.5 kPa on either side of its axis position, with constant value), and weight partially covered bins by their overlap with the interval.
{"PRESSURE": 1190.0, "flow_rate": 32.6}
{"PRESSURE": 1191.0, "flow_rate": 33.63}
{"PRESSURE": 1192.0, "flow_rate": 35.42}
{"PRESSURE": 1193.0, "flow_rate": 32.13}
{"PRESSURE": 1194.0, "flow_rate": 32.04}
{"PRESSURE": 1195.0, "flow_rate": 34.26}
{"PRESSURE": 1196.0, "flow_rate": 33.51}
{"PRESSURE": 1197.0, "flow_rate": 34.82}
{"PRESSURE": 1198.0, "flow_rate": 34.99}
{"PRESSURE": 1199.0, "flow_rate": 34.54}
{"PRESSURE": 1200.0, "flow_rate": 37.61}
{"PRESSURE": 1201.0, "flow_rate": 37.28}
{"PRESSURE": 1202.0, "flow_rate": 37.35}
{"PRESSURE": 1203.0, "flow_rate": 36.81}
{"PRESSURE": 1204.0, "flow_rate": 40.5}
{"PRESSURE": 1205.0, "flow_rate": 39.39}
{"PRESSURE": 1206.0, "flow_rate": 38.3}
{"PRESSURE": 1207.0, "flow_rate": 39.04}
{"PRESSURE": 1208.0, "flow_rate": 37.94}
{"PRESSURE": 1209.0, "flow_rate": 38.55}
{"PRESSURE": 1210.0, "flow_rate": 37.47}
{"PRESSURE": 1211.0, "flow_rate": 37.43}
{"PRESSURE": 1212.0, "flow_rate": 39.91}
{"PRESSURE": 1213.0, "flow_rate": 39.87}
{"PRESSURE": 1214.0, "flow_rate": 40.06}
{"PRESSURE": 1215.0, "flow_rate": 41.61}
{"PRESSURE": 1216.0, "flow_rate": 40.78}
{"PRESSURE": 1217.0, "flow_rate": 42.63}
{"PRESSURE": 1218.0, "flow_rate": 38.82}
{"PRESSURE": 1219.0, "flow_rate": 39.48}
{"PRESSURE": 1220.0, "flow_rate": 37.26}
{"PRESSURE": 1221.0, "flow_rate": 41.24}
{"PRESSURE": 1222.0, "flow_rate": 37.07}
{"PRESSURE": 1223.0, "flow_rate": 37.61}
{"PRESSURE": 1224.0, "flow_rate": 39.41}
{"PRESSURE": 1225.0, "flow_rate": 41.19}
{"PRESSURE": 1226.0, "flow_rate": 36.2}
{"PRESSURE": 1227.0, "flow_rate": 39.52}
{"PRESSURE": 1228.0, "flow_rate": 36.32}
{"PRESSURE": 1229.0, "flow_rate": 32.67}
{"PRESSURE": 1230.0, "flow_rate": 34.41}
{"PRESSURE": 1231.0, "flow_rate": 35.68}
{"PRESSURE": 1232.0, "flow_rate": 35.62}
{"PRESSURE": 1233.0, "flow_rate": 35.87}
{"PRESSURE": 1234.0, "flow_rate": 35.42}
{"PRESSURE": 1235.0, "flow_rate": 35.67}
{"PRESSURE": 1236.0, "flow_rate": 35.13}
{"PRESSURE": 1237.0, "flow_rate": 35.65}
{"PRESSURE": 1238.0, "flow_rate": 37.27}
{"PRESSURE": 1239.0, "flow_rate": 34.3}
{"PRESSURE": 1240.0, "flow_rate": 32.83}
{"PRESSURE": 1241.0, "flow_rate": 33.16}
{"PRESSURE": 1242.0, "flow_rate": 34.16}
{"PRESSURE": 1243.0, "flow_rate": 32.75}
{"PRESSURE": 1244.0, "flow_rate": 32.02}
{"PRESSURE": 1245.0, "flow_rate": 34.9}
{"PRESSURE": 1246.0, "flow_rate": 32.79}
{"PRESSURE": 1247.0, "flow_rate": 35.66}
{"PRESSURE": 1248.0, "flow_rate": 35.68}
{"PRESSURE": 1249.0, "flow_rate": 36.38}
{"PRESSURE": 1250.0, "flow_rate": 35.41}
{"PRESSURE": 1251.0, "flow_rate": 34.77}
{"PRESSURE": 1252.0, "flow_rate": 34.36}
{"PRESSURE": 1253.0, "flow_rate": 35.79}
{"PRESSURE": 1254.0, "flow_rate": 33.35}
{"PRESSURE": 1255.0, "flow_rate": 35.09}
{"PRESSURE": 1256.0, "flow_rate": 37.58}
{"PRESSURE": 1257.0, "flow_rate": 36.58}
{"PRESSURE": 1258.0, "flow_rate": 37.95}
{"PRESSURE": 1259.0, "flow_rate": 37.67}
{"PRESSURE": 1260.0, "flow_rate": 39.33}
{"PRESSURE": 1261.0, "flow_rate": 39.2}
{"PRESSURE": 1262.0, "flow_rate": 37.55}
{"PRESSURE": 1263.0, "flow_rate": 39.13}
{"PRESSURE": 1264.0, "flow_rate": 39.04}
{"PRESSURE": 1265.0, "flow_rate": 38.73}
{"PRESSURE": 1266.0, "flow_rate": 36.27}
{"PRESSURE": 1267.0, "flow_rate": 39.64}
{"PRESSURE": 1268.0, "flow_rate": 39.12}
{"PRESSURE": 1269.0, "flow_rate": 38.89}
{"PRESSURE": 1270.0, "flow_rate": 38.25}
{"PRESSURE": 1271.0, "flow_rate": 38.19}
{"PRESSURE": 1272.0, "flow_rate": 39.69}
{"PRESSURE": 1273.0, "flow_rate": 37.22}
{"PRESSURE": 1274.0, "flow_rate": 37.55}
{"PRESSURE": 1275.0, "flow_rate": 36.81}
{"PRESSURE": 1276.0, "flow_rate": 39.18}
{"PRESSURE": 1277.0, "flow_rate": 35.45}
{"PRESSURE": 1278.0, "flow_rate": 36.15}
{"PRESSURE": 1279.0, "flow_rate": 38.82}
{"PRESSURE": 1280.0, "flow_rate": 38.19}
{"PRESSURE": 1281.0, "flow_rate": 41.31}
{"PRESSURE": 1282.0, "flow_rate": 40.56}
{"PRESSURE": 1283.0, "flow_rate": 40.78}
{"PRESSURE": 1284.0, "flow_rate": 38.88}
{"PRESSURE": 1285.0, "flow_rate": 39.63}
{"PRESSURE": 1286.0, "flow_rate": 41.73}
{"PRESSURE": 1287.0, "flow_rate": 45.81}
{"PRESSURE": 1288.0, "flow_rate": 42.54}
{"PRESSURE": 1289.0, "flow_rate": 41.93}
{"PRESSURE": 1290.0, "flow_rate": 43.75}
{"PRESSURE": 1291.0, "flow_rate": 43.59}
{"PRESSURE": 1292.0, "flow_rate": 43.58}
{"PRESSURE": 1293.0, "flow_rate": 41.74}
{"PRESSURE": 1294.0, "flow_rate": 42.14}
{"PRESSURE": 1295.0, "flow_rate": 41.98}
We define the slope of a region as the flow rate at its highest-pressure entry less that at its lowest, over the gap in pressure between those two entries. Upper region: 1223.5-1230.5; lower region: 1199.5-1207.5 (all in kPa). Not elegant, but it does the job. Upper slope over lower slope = -4.1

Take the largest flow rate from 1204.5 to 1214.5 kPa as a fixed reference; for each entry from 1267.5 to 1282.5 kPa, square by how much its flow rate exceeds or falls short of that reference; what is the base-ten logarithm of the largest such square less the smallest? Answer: 1.32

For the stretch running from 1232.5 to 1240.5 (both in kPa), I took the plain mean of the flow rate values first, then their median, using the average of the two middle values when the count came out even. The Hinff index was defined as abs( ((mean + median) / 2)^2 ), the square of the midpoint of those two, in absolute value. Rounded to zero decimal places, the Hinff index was 1253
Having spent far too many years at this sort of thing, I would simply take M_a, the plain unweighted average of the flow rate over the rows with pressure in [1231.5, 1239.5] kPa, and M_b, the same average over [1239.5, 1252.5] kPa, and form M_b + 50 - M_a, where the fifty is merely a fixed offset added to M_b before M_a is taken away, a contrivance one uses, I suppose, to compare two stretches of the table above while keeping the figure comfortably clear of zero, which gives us 49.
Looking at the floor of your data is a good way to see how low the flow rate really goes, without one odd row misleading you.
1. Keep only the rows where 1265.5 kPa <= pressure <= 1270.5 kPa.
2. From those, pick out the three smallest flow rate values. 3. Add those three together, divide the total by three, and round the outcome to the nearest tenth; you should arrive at 37.8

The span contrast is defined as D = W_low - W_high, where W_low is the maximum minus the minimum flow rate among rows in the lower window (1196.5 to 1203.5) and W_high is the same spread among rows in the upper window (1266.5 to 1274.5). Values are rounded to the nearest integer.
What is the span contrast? 1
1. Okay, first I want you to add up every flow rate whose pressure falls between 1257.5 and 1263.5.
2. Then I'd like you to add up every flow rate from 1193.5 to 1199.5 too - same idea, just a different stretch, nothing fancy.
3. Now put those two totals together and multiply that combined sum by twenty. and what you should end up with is 8700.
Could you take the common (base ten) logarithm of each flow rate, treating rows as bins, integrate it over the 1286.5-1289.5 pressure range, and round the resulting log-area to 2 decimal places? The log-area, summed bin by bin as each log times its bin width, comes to 4.91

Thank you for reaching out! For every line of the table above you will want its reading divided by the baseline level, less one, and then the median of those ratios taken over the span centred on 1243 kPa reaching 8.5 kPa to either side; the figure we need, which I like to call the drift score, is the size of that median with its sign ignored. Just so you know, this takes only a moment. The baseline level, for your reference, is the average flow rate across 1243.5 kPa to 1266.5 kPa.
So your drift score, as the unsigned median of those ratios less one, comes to 0.039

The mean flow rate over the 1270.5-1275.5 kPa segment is 38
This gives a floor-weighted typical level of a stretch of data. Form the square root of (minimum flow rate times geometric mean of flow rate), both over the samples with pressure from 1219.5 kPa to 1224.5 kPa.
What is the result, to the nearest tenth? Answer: 37.8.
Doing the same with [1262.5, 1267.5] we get 37.4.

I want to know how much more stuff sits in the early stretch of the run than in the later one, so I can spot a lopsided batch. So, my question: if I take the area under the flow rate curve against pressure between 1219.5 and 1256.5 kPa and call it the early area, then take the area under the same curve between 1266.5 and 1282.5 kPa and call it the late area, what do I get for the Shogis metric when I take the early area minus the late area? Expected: 705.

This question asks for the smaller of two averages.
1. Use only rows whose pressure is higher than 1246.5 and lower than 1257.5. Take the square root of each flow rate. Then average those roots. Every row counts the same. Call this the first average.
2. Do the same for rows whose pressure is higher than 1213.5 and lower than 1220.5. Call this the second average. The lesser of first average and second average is 5.96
